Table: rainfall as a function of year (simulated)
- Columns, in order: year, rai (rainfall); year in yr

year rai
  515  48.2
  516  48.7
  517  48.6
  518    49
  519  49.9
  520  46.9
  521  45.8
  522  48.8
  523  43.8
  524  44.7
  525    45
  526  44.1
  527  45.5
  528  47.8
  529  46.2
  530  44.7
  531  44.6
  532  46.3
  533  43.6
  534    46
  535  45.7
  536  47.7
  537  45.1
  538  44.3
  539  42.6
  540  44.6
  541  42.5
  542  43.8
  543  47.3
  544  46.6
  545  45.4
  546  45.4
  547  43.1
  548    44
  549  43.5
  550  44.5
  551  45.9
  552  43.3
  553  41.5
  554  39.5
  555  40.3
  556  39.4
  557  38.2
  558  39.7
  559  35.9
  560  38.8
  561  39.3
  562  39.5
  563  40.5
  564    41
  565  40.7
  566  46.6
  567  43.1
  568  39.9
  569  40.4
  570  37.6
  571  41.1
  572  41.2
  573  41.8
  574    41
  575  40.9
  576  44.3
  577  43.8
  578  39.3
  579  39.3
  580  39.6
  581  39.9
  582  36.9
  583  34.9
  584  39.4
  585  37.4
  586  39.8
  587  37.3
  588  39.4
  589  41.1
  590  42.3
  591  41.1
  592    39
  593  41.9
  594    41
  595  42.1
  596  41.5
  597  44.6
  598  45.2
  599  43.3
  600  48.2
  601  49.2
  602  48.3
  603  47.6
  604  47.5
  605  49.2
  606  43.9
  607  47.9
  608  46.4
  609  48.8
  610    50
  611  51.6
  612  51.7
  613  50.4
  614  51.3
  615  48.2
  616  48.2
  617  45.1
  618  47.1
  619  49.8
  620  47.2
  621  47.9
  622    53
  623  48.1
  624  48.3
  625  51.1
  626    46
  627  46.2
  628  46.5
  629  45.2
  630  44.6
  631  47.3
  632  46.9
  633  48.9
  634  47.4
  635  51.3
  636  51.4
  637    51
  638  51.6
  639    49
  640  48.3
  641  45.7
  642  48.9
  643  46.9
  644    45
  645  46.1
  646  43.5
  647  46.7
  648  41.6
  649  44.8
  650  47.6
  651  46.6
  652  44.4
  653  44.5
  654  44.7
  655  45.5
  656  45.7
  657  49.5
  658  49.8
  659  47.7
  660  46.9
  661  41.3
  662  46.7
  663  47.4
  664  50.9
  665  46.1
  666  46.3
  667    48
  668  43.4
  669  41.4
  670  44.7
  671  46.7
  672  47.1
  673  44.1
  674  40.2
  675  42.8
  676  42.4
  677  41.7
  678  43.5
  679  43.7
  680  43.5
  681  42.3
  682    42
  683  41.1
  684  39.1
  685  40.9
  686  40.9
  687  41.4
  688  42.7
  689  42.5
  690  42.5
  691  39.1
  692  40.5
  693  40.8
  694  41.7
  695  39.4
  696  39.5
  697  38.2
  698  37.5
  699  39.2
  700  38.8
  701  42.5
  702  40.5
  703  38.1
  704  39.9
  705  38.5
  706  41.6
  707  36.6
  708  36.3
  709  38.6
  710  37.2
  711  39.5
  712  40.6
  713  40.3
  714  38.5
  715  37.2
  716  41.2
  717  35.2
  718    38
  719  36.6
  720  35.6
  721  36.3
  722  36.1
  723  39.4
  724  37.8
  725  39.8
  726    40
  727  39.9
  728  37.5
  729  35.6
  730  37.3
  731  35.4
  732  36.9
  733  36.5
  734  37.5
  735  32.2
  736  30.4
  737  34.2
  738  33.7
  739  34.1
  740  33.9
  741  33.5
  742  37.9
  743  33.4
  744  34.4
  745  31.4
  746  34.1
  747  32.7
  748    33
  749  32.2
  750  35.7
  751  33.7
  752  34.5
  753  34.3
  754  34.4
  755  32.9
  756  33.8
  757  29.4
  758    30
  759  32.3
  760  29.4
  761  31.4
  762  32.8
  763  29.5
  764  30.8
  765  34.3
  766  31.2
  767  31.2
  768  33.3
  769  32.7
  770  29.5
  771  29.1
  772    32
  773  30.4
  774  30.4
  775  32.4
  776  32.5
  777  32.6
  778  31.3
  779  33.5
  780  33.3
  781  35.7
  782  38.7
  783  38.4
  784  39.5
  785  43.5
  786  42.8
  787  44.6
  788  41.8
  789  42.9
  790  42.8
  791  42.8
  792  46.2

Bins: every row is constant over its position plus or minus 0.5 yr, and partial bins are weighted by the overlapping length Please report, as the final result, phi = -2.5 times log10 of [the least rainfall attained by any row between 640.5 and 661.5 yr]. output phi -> -4.04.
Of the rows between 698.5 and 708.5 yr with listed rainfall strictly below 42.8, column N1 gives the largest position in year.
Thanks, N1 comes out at 708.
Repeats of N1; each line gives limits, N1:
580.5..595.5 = 595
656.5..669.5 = 669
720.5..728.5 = 728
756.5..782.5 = 782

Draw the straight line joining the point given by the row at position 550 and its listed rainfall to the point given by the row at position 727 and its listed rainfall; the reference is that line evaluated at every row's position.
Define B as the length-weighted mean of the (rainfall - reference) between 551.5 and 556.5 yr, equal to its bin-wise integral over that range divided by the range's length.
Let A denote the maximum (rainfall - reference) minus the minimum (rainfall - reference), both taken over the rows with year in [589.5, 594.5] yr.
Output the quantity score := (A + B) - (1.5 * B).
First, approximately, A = 3.2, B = -3.6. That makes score 5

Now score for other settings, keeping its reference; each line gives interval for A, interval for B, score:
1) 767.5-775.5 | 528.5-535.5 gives 4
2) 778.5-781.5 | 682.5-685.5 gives 3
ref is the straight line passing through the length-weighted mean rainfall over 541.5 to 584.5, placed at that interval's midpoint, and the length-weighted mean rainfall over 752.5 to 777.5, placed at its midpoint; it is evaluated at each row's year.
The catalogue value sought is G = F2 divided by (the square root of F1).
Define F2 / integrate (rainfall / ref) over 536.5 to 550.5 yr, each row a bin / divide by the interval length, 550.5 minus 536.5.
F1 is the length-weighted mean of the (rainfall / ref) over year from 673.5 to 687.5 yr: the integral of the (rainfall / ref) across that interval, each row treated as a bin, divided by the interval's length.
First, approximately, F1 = 1.17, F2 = 1.05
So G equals 0.97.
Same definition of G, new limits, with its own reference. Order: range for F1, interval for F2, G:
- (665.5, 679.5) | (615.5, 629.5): 1.13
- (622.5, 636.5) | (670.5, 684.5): 1.07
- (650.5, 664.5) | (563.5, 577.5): 0.90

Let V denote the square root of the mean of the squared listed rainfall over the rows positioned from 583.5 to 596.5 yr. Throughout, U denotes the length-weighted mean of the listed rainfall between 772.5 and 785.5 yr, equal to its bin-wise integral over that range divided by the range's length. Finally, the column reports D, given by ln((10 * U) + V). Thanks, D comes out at 6.0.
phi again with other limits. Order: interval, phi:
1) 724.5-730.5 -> -3.88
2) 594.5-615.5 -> -4.05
